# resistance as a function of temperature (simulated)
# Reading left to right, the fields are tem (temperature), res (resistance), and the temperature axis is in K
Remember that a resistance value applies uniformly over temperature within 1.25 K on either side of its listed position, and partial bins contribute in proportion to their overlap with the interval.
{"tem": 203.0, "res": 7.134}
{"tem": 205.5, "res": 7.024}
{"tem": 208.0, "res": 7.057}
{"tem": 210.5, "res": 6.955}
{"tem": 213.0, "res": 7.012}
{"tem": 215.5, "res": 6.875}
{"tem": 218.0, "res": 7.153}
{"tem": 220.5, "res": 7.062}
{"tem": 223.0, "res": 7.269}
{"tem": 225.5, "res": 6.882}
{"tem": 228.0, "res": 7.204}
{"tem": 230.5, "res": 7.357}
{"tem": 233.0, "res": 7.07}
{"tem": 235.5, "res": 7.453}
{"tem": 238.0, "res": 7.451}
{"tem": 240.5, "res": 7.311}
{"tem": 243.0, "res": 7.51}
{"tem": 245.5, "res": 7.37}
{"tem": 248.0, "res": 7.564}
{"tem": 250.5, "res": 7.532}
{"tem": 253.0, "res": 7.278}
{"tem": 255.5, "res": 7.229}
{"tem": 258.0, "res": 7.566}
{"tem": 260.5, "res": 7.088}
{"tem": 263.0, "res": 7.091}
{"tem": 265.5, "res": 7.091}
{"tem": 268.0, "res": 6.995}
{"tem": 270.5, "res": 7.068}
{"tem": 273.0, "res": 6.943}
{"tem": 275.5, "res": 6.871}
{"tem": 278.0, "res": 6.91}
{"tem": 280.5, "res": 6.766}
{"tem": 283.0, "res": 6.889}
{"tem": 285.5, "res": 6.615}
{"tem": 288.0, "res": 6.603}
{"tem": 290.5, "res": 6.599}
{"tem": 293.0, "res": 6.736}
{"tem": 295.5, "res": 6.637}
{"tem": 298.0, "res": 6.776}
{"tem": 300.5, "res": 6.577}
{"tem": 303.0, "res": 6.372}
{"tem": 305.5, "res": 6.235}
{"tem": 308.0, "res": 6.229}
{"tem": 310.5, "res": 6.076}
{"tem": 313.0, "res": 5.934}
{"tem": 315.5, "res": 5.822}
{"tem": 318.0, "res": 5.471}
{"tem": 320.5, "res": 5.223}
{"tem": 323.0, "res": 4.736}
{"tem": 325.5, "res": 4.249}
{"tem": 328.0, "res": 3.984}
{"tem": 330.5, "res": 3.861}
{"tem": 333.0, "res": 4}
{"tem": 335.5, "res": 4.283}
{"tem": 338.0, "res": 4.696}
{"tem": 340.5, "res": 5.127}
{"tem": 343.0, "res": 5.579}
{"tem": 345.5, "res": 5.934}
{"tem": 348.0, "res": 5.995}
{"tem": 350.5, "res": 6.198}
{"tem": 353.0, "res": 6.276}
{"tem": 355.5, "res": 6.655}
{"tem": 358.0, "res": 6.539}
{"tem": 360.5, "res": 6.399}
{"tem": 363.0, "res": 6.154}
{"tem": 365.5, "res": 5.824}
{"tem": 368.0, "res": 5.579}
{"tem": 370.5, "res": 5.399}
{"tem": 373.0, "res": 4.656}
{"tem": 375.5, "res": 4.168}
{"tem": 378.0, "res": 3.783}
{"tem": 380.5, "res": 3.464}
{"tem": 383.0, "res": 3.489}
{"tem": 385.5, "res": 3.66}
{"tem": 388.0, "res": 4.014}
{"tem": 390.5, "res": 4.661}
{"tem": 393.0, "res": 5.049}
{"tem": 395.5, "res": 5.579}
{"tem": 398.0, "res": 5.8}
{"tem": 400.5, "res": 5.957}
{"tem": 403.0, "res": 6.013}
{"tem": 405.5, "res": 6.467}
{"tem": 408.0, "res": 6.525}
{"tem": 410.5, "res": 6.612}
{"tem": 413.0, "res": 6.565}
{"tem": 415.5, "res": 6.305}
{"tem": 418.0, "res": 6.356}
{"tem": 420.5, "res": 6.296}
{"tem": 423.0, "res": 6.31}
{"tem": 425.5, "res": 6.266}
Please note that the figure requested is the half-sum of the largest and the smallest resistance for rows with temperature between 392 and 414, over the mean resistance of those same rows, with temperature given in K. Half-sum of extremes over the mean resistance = 0.96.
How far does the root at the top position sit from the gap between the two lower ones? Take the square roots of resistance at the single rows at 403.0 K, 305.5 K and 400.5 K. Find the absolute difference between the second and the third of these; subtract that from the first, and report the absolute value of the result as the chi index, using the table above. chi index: 2.40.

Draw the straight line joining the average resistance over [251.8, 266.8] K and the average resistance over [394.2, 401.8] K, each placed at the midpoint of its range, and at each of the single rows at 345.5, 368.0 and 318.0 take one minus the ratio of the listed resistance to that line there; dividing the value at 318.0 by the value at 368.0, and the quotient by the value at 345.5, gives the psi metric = 33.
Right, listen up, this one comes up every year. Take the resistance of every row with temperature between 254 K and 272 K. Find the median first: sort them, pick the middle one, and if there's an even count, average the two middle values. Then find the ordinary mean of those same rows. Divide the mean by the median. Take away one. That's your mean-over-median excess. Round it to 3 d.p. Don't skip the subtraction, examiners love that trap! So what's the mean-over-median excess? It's 0.010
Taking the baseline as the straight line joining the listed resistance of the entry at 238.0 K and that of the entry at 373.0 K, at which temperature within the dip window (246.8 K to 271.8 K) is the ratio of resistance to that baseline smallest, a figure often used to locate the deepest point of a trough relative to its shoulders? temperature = 260.5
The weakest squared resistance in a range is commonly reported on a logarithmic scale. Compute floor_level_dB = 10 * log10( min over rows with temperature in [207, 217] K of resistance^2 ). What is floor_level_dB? 16.7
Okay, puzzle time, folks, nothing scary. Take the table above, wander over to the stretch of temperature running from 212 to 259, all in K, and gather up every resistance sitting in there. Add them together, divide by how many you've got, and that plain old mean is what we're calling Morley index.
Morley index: 7.3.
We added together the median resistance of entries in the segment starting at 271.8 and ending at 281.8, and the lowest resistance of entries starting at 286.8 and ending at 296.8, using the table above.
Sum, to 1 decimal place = 13.5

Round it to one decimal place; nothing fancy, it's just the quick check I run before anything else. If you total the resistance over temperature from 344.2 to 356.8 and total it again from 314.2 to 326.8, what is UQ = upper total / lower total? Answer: 1.2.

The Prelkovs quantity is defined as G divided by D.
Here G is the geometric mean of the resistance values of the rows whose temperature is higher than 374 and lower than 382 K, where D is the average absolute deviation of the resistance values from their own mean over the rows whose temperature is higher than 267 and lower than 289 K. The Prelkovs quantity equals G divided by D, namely 30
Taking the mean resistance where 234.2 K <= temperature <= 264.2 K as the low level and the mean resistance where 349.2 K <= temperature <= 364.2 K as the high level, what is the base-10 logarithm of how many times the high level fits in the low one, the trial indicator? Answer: 0.063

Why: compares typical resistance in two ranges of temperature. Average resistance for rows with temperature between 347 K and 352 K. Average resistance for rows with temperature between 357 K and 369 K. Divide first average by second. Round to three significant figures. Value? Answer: 1.00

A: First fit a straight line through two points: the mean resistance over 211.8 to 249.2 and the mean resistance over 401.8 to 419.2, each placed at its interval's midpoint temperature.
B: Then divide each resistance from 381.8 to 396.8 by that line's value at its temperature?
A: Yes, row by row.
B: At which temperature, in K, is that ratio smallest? 383.0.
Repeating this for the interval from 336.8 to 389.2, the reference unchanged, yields 380.5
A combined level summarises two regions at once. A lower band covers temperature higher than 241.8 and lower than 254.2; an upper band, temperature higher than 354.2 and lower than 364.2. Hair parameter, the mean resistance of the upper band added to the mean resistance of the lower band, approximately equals 13.9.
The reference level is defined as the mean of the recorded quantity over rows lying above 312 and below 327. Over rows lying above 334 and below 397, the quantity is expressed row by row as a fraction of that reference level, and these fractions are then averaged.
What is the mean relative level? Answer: 0.99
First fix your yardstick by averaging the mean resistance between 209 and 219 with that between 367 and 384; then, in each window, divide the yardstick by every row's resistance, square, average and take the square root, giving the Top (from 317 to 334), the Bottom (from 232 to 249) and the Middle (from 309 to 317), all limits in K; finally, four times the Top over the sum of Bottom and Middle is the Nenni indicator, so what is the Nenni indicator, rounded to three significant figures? 3.00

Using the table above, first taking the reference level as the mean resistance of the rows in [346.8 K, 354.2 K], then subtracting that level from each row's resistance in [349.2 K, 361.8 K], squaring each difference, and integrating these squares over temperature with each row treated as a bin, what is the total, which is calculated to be 1.2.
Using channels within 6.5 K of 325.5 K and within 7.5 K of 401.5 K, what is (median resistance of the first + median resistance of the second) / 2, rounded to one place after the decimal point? 5.1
